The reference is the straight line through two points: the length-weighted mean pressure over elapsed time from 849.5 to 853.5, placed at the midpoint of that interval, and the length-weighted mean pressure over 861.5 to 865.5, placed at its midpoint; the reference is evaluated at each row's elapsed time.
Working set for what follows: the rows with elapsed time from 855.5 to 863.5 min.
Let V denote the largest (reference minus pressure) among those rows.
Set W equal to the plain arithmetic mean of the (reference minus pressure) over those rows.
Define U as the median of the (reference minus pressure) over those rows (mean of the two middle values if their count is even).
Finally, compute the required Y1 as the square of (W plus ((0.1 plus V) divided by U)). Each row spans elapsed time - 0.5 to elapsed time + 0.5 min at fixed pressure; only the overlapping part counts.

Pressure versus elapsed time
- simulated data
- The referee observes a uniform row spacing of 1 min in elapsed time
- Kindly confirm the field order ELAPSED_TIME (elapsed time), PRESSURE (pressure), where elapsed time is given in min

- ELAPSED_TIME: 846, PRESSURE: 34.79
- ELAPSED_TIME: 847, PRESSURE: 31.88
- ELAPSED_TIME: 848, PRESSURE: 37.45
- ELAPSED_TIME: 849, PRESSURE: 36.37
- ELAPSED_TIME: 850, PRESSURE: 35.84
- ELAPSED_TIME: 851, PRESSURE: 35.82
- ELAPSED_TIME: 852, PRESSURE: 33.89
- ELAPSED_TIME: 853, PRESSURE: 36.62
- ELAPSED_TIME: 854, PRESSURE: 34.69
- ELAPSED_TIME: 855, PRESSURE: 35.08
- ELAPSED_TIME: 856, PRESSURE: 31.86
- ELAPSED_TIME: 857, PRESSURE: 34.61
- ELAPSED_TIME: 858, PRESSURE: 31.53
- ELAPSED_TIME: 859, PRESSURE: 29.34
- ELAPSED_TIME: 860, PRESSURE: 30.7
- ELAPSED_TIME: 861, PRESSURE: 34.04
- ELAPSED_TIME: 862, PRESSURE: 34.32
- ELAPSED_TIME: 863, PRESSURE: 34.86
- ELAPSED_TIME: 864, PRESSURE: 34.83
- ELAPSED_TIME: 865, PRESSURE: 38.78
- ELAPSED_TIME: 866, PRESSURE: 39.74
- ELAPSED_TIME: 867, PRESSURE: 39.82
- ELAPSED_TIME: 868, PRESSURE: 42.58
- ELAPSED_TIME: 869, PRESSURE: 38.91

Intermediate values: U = 3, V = 6.3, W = 3.0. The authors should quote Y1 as 29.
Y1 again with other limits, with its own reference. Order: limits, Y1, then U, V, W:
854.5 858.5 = 17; 2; 4.1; 2.3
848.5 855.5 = 37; 0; 1.7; 0.1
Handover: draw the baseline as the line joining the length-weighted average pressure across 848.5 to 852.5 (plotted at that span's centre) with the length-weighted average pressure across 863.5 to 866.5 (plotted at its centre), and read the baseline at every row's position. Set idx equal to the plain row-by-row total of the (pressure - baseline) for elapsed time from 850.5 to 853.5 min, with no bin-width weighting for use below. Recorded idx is -1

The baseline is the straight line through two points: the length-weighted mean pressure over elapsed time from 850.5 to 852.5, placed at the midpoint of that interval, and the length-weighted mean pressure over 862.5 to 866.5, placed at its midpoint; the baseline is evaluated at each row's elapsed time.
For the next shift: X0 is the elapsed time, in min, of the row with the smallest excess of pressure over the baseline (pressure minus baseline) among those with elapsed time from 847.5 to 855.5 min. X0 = 852 min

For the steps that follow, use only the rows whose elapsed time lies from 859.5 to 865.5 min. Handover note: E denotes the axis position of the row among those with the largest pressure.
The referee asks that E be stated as 865 min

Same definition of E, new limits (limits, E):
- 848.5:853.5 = 853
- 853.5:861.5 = 855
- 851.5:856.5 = 853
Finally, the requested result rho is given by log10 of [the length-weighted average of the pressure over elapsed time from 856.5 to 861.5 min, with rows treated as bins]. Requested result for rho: 1.51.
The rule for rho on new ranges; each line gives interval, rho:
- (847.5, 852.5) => 1.55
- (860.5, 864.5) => 1.54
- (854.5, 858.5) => 1.52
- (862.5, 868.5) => 1.58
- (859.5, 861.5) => 1.51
